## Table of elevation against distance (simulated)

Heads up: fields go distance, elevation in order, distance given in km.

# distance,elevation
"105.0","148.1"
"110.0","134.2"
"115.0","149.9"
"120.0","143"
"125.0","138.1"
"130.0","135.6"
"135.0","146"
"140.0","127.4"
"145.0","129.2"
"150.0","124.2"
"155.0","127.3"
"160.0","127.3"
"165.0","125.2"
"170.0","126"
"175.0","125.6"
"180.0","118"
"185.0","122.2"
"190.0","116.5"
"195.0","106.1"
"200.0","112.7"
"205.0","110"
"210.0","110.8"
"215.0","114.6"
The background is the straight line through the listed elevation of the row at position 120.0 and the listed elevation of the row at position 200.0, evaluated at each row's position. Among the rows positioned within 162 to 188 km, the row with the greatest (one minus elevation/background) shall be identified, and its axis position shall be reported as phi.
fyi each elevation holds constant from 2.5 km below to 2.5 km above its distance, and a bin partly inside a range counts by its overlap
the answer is 180.0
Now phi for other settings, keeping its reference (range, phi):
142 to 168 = 150.0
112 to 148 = 140.0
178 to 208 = 195.0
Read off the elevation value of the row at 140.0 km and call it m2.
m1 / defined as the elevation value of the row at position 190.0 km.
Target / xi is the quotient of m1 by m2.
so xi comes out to 0.91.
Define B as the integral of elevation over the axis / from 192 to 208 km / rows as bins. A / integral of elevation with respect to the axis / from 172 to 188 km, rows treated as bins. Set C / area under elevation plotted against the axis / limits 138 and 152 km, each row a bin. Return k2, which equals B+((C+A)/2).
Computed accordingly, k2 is 3622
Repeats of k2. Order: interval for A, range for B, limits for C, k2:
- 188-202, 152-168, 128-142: 3762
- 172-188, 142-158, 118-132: 3978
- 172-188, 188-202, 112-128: 3682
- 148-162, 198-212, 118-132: 3412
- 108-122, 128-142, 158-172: 3795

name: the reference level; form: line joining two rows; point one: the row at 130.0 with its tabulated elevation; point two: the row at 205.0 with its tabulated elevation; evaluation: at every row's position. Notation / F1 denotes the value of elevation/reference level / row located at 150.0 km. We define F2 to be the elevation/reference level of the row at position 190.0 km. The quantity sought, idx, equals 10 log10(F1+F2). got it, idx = 2.96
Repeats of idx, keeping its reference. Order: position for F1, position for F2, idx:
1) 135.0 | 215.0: 3.36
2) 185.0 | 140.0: 3.03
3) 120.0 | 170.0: 3.14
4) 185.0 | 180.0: 3.10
